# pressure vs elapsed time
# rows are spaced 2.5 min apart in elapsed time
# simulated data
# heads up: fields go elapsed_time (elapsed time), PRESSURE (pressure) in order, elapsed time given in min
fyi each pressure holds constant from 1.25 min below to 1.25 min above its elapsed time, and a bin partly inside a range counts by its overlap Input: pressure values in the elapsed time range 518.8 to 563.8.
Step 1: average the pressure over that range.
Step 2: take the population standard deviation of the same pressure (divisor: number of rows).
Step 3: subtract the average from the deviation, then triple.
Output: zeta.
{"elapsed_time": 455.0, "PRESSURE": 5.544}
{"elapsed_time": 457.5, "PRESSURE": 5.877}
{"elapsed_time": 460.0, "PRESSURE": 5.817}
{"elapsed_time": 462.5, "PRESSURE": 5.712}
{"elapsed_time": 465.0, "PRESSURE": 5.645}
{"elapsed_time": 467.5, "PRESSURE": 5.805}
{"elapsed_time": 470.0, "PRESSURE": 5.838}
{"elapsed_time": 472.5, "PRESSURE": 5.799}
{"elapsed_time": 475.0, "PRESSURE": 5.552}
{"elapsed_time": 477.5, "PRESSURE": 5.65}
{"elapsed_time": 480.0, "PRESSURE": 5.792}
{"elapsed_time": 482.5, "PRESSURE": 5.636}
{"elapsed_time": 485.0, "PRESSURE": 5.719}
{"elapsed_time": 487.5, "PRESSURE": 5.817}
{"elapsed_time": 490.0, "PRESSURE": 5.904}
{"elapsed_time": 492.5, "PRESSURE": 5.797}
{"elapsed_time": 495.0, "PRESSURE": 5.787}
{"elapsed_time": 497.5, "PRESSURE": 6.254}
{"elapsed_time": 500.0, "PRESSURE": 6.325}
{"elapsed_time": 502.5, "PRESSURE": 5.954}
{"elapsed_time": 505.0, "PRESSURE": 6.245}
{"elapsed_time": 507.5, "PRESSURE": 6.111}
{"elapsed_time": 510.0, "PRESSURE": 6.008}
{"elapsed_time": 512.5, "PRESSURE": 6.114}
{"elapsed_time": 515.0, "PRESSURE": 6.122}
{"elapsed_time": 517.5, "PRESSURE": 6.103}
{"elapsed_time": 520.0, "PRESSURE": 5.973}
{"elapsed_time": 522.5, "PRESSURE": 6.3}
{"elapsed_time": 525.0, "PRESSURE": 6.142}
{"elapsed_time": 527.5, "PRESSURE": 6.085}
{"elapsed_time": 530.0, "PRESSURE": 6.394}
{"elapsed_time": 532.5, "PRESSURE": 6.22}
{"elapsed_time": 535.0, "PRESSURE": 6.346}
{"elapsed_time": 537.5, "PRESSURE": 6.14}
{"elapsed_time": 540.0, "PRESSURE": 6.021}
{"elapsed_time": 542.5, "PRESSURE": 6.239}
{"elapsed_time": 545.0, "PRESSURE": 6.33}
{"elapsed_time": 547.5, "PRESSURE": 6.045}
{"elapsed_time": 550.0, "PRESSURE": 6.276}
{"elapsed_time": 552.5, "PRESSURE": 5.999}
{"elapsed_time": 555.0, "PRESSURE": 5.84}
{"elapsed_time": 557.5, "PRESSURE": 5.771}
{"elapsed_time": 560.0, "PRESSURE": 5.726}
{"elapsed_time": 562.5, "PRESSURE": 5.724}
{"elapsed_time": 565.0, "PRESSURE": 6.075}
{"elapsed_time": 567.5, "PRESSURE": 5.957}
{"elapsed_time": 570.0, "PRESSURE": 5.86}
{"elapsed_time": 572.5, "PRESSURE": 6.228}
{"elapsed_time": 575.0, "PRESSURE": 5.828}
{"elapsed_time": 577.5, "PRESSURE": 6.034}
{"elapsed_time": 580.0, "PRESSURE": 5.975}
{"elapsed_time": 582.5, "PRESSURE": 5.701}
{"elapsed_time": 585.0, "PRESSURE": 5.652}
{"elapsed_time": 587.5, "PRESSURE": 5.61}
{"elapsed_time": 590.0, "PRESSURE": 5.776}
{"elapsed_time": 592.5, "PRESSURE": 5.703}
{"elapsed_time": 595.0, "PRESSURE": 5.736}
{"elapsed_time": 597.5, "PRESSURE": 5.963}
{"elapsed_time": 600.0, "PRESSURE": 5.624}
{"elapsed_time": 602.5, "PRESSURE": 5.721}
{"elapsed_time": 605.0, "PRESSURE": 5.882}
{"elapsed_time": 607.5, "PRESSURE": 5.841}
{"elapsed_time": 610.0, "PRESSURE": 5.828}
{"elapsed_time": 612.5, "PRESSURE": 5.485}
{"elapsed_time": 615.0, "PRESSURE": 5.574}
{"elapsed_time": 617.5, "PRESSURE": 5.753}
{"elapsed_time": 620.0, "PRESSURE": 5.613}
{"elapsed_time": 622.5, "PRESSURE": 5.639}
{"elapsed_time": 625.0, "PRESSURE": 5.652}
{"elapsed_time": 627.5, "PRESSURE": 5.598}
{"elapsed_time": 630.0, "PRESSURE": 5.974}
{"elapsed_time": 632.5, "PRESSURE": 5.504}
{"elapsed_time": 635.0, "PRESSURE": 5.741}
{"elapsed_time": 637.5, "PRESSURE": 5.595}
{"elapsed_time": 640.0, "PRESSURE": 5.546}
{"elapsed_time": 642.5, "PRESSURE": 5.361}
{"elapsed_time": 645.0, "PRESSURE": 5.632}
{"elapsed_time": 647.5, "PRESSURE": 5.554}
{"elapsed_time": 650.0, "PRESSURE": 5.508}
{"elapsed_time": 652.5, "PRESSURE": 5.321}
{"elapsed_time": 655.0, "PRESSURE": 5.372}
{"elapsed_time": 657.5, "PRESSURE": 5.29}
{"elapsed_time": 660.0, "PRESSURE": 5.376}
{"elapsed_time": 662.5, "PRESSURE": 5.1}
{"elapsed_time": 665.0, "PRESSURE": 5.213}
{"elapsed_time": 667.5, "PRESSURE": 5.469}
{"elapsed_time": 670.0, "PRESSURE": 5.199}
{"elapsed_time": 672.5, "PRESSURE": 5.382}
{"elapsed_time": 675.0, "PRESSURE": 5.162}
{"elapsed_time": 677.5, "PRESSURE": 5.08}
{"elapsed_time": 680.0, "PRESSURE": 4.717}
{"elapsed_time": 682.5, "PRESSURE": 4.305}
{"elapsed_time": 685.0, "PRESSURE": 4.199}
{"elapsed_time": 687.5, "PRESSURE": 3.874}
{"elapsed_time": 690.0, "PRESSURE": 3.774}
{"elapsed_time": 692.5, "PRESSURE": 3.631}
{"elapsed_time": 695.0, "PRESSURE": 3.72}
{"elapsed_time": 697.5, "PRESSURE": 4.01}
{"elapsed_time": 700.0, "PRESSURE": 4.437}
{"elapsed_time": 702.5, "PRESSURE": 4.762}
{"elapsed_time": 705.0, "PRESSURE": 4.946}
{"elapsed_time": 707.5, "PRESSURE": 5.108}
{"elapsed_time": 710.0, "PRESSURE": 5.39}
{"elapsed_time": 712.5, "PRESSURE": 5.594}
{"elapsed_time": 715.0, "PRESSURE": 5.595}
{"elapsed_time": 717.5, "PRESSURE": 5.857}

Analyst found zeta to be -17.6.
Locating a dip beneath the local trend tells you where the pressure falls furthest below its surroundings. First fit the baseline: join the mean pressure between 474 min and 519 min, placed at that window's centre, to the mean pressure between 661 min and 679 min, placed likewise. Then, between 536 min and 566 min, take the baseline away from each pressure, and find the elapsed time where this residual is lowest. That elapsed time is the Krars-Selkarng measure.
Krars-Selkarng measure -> 560.0 min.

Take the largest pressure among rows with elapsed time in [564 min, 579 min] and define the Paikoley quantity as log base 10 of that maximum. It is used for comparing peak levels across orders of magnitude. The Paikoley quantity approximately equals 0.794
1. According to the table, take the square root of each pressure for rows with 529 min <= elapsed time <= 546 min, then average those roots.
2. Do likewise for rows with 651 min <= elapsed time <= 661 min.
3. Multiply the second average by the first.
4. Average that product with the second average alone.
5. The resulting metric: 4.04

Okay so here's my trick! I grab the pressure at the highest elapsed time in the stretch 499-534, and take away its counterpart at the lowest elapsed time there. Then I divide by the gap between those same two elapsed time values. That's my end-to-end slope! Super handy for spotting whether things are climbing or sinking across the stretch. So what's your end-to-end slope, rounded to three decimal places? -0.003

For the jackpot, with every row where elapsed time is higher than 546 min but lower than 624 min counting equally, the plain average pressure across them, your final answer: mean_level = 5.82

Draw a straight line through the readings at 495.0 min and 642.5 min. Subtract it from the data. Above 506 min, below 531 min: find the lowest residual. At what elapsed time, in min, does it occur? 520.0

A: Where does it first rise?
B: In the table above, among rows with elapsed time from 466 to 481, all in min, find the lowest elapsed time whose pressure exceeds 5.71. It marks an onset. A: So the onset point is 467.5 min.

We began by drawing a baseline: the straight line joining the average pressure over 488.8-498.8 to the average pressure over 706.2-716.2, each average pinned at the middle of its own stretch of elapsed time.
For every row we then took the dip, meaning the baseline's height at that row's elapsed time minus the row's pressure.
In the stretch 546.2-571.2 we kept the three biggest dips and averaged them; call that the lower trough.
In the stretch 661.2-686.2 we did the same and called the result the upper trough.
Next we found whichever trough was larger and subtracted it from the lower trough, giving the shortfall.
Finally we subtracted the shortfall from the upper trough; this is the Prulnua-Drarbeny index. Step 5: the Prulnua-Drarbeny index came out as 2.1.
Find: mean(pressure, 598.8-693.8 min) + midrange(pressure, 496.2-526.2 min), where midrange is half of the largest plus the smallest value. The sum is 11.4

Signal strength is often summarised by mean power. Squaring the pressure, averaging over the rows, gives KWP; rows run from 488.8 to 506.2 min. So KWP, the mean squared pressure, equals 36.5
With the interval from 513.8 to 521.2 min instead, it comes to 36.8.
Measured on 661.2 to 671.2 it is 27.5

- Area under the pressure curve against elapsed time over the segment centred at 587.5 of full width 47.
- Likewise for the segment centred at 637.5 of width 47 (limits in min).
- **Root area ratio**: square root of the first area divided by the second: 1.025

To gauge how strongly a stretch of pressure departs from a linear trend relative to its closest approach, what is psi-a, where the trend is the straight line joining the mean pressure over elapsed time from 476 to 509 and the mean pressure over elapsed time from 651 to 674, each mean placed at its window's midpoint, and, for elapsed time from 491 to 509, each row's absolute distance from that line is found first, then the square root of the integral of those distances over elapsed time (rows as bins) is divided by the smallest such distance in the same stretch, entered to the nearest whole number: 30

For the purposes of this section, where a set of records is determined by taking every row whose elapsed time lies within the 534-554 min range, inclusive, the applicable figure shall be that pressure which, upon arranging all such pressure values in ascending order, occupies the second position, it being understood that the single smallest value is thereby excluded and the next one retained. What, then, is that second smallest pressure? 6.021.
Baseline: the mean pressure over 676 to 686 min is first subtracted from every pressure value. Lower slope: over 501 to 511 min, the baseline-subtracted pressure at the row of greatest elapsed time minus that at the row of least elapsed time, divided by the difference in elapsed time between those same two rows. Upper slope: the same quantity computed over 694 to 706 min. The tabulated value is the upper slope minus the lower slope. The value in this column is 0.12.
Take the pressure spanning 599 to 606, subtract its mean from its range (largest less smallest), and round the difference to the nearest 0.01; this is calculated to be -5.48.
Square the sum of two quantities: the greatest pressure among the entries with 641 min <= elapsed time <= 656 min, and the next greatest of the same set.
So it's 125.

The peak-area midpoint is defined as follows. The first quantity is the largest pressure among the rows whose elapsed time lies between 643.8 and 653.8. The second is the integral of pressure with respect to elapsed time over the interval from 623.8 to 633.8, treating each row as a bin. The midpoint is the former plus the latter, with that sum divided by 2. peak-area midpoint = 31.2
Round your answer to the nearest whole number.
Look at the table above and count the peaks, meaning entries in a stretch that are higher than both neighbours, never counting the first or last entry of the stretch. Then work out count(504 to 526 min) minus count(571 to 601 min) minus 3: -4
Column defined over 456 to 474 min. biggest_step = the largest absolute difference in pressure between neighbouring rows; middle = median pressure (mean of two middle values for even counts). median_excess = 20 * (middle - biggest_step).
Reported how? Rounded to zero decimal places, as 113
